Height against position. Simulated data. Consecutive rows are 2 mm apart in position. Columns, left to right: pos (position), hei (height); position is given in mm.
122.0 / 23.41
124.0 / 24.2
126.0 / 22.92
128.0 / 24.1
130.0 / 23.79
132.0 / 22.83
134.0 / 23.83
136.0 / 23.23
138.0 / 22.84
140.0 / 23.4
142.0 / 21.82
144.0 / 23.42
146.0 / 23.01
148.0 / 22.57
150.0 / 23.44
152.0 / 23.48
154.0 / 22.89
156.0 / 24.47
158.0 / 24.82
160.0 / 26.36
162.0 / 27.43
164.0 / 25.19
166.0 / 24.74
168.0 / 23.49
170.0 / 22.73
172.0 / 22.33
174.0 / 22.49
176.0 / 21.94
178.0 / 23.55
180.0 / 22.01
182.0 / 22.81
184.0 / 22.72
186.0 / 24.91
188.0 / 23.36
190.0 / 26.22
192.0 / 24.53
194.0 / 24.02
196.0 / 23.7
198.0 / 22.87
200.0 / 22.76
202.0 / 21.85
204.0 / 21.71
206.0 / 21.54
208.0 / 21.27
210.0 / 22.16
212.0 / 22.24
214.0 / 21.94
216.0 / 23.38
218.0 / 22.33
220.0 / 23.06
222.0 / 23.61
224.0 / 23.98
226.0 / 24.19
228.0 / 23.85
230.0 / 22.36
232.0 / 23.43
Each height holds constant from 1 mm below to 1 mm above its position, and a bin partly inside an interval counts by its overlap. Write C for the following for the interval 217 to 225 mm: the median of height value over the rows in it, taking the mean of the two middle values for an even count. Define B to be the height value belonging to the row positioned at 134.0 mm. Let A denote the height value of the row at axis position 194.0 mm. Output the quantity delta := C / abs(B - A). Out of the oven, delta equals 123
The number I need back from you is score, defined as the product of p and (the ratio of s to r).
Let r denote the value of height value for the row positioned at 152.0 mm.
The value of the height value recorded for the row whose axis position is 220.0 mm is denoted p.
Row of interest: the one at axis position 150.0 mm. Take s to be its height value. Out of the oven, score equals 23.0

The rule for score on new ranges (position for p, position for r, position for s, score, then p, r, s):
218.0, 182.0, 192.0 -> 24.0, 22.33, 22.81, 24.53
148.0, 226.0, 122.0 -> 21.8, 22.57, 24.19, 23.41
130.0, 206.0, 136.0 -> 25.7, 23.79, 21.54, 23.23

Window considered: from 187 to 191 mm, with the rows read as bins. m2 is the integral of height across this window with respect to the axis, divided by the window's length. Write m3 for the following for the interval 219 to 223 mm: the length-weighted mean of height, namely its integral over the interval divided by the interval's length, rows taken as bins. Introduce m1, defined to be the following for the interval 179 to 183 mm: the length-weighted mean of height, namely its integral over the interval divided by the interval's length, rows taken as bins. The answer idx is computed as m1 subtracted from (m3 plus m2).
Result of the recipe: 25.7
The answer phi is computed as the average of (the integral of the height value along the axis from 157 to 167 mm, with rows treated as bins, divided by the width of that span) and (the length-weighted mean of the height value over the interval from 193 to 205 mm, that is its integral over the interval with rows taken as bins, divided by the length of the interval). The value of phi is 24.26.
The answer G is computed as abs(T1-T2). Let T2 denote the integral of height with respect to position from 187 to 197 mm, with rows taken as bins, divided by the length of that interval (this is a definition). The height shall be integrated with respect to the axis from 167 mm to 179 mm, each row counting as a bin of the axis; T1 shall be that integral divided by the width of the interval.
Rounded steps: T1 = 22.8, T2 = 24.4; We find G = 1.6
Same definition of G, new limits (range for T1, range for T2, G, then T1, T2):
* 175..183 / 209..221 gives 0.1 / 22.6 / 22.5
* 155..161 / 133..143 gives 2.2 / 25.2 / 23.0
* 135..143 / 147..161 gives 1.2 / 22.8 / 24.0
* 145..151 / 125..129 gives 0.5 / 23.0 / 23.5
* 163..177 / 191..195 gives 1.0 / 23.3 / 24.3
